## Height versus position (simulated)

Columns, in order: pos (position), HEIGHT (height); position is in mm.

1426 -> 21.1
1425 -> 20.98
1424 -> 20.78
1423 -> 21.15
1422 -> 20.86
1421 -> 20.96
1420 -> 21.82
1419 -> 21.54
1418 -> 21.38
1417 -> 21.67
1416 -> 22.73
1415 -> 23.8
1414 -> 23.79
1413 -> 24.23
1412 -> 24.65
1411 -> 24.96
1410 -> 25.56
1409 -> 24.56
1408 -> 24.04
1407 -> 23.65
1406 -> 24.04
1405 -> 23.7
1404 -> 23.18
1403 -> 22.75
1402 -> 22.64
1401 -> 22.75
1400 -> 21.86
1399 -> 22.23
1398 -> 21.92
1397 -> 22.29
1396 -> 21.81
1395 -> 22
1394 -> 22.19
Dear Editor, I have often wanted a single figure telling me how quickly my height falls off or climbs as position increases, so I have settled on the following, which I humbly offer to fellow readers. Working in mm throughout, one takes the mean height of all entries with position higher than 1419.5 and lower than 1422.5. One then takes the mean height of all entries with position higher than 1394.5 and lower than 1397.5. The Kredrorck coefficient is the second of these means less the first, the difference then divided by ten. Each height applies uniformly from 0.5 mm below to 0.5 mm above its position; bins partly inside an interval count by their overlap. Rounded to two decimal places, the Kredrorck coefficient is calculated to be 0.08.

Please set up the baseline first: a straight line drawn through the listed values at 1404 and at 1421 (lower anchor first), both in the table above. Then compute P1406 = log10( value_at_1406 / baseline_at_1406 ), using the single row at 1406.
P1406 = 0.02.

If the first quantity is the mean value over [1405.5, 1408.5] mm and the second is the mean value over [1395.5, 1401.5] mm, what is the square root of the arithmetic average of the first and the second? 4.80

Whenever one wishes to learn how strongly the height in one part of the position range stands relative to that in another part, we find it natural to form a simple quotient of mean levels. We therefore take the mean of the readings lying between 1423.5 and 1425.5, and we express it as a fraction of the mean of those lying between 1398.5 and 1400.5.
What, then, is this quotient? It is 0.947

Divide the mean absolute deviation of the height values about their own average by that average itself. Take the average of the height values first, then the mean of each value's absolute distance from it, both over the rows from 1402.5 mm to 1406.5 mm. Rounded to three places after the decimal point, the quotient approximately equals 0.019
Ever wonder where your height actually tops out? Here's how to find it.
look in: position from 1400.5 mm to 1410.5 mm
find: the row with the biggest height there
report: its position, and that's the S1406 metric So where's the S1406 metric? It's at 1410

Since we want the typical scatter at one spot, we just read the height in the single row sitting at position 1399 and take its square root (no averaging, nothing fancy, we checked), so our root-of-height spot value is 4.7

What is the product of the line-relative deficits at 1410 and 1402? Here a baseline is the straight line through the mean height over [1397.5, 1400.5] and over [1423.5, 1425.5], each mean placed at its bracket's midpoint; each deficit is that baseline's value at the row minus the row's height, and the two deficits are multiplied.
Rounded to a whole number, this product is 3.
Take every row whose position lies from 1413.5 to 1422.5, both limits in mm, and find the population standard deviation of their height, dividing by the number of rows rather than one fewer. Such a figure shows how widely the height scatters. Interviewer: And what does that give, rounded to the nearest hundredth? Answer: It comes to 1.06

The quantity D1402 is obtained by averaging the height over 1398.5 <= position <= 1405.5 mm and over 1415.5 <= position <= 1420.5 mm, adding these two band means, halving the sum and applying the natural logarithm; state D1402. 3.10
